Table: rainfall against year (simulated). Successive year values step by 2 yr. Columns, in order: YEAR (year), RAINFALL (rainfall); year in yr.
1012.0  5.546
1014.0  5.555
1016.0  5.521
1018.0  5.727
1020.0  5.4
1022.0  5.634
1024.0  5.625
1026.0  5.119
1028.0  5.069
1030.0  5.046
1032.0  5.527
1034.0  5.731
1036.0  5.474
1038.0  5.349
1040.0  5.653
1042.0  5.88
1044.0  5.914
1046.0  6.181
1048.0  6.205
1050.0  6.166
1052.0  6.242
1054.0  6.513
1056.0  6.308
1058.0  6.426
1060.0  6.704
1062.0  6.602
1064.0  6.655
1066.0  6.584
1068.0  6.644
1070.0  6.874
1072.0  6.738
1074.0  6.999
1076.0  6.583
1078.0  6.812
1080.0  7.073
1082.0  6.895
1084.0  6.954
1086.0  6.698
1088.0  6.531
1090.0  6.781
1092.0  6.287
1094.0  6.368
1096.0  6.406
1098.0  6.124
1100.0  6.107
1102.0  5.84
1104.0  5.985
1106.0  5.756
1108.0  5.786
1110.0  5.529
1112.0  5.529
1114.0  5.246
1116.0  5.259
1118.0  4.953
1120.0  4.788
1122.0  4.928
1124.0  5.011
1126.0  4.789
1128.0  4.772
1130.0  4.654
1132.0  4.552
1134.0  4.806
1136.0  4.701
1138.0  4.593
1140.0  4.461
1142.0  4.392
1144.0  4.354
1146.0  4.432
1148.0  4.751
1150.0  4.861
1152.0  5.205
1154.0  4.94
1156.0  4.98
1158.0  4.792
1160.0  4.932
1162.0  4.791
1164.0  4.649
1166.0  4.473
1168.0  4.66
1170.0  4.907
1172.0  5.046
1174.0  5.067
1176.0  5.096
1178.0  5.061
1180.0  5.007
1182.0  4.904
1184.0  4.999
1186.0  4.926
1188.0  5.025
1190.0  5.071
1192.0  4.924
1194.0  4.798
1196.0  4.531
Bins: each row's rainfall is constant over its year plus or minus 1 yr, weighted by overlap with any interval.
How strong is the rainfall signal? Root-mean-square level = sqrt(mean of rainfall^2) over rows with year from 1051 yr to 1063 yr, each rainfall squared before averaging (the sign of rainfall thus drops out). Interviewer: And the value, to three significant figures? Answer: 6.47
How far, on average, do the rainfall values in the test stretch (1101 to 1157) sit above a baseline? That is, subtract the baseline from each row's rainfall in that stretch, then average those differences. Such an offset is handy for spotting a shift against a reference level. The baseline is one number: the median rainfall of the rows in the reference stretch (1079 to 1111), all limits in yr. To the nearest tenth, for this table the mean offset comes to -1.3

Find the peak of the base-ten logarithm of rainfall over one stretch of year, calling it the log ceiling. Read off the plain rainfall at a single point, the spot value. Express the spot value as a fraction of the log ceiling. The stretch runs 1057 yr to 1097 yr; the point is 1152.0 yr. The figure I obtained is 6.13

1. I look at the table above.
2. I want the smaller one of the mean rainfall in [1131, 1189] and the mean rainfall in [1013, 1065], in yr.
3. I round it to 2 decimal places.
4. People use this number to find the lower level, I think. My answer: 4.81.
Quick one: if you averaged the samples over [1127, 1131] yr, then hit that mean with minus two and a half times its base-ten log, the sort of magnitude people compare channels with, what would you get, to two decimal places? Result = -1.68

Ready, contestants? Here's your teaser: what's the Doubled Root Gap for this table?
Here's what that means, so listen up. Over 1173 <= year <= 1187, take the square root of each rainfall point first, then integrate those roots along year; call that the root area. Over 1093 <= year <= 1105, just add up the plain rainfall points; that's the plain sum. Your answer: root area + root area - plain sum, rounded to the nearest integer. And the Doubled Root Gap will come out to 26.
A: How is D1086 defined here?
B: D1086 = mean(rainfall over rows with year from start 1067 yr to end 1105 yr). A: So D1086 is 6.6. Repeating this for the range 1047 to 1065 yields 6.4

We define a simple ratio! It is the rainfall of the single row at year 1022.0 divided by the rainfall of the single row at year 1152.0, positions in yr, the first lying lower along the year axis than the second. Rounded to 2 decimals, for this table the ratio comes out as 1.08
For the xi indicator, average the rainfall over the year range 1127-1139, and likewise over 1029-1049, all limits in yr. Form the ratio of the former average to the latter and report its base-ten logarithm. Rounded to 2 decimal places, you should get -0.09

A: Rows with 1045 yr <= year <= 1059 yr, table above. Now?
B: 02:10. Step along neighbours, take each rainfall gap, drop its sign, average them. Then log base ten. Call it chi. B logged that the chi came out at -0.91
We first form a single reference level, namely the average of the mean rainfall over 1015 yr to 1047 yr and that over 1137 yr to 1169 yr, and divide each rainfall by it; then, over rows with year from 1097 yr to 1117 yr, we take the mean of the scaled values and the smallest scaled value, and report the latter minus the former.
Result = -0.092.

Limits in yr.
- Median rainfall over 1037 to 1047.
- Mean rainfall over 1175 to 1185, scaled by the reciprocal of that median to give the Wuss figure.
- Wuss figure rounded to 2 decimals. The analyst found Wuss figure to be 0.85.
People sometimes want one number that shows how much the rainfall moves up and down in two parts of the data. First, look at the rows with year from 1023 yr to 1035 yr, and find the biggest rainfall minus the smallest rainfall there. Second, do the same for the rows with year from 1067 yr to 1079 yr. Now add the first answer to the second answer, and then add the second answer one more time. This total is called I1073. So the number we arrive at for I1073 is 1.5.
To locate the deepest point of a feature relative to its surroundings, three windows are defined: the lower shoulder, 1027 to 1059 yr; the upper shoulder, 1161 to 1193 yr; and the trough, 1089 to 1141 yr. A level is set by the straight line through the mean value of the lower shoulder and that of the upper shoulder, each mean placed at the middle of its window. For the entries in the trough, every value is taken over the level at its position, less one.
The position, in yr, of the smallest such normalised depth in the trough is 1140.0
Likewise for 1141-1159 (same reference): 1144.0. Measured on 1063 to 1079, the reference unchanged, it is 1066.0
